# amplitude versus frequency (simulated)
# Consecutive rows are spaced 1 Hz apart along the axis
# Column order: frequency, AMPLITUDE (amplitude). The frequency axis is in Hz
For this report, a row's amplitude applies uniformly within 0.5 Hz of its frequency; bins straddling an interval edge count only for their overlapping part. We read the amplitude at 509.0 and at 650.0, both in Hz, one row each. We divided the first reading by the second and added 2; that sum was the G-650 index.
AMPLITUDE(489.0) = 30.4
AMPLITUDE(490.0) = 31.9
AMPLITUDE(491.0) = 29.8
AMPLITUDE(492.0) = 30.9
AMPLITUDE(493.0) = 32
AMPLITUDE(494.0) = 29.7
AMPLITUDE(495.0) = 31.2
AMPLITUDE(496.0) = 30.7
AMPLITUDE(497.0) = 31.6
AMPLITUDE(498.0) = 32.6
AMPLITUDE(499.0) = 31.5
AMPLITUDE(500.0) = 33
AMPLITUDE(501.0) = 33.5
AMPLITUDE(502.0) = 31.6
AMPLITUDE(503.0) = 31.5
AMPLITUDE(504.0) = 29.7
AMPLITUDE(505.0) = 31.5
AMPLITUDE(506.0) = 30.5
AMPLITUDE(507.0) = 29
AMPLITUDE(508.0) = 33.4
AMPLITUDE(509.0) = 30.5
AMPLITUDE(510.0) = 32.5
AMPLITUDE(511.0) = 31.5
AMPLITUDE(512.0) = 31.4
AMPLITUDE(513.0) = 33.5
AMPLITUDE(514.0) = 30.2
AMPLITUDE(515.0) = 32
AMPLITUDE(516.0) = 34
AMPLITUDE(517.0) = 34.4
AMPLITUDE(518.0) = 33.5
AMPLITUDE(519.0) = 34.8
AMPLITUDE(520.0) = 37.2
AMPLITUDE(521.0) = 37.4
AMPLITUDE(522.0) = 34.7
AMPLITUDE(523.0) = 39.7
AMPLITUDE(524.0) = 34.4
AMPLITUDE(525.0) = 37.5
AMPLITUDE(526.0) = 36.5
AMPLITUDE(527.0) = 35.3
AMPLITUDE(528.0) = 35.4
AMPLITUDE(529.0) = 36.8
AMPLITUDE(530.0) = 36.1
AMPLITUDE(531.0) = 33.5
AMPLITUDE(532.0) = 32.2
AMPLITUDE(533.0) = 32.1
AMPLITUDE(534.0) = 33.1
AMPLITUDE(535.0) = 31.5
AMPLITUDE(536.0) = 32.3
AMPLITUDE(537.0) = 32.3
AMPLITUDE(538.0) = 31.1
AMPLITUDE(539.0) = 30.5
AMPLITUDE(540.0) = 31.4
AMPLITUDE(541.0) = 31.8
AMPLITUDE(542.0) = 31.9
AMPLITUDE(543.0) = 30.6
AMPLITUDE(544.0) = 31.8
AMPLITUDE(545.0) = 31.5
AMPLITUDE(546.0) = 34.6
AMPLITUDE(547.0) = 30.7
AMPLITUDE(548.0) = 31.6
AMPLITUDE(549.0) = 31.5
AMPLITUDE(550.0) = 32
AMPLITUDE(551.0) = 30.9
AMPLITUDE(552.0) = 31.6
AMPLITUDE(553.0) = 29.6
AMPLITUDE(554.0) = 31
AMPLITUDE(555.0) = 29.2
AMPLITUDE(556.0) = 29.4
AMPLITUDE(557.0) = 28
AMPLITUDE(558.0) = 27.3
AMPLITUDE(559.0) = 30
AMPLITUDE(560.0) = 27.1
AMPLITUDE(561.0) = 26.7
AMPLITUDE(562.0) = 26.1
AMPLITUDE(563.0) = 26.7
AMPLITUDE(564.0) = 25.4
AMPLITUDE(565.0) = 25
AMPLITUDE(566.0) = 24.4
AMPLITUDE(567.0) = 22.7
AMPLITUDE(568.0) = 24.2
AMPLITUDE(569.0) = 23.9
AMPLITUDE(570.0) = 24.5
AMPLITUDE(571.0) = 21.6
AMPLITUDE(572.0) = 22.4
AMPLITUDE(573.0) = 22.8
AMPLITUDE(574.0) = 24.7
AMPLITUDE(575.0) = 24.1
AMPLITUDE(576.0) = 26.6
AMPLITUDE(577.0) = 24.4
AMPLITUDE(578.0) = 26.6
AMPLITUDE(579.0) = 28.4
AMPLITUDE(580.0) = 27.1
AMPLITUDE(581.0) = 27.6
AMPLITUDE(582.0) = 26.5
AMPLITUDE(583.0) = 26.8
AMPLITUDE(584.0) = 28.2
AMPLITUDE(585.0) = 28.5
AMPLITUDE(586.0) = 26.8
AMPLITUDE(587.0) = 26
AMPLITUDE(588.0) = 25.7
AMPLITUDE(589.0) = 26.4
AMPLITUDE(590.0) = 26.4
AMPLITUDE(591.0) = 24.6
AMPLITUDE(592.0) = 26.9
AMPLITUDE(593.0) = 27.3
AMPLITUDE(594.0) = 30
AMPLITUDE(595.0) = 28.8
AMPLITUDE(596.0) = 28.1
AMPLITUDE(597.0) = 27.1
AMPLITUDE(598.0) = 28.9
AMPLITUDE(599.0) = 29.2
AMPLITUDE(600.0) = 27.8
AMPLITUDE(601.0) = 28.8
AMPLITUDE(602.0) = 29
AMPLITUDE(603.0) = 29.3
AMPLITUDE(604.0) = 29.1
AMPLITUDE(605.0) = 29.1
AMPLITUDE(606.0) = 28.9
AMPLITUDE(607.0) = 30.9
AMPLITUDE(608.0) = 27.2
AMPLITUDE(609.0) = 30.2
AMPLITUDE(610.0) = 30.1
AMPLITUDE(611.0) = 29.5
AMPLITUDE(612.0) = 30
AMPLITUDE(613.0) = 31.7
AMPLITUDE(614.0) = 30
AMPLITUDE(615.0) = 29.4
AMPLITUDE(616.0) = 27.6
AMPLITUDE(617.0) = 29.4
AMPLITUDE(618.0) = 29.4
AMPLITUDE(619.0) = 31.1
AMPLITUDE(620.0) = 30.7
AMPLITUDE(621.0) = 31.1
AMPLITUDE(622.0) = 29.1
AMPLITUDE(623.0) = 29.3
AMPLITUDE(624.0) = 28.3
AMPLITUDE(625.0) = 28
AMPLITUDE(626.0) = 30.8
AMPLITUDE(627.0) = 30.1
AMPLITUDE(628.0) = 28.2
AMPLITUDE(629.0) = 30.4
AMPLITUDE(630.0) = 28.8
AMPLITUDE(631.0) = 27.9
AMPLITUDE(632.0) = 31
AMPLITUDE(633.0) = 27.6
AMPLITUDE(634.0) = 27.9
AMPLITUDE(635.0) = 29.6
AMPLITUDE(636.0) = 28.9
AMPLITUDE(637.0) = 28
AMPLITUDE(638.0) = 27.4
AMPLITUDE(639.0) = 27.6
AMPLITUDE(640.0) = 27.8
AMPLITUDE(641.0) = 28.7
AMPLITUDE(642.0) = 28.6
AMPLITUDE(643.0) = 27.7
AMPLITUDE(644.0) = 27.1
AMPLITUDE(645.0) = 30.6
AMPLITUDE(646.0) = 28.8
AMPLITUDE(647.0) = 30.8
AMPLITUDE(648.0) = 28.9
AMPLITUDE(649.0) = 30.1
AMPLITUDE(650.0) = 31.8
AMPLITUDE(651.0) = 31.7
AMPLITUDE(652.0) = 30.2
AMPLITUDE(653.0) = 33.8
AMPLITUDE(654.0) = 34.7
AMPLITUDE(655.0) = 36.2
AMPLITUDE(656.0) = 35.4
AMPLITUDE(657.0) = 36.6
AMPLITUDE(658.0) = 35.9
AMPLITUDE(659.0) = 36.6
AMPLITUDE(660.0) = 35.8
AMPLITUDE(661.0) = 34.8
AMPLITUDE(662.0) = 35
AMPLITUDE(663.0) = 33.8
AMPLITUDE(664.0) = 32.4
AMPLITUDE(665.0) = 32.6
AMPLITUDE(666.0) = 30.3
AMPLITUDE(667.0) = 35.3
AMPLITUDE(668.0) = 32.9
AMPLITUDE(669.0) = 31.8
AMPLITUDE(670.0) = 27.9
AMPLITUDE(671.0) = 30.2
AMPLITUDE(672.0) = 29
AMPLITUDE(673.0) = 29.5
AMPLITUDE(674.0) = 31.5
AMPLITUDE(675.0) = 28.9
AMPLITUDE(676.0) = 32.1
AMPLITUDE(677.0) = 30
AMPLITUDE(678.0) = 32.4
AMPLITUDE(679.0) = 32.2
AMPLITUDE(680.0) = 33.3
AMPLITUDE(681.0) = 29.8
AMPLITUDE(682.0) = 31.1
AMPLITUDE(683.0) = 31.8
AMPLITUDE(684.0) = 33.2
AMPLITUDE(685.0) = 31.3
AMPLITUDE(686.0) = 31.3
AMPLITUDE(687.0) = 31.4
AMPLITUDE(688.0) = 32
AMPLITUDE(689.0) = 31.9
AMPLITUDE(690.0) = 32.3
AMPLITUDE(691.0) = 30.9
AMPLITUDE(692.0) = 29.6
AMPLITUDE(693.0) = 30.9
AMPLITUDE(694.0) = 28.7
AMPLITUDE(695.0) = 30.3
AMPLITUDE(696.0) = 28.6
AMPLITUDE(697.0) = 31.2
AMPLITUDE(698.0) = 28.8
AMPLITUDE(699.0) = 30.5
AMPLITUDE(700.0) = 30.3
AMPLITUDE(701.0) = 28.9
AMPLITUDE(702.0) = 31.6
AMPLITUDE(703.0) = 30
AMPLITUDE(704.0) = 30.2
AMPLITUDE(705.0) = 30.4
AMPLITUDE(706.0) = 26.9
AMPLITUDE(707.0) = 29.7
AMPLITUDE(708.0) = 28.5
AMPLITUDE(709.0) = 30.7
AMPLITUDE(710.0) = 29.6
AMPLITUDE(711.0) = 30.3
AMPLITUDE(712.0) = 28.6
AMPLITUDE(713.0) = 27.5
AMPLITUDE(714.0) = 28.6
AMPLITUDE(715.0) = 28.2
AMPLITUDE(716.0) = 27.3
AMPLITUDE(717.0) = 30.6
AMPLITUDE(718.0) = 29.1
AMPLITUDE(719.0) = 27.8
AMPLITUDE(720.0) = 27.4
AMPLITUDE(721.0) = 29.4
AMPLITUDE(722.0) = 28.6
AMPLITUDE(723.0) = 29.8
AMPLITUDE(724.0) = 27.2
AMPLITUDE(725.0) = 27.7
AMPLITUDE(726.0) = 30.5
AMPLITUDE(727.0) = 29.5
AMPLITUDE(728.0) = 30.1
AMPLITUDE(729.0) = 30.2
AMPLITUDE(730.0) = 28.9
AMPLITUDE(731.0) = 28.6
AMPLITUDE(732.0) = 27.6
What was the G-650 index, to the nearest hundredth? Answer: 2.96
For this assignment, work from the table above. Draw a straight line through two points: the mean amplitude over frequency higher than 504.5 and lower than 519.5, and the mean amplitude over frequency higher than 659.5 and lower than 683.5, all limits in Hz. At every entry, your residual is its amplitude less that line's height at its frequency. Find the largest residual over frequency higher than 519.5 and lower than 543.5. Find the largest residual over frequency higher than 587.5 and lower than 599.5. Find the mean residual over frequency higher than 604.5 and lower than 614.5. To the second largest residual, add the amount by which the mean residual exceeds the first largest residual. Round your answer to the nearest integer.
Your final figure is -12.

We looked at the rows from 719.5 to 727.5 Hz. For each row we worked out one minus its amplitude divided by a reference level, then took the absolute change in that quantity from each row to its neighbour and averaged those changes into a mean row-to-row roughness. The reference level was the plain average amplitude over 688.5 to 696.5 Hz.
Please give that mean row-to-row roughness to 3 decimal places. 0.051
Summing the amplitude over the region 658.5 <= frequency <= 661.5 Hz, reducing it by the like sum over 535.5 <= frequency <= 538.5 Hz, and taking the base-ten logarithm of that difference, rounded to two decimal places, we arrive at 1.06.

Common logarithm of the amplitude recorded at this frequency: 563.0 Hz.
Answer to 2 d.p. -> 1.43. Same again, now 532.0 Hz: 1.51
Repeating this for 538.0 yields 1.49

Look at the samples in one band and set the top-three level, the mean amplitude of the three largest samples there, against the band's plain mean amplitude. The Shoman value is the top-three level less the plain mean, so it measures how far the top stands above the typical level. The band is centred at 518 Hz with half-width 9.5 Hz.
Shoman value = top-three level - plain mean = 3.94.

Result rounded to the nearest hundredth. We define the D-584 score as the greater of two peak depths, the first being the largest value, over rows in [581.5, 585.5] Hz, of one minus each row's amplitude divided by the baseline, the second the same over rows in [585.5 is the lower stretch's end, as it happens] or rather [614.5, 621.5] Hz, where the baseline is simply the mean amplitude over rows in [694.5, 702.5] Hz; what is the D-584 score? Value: 0.12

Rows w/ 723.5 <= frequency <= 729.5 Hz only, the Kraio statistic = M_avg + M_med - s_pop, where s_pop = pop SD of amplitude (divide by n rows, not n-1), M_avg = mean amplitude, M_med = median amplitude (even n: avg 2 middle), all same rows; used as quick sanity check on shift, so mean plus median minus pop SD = 57.7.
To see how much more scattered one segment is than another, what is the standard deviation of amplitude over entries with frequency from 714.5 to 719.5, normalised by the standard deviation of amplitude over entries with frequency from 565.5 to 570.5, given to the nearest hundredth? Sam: 1.78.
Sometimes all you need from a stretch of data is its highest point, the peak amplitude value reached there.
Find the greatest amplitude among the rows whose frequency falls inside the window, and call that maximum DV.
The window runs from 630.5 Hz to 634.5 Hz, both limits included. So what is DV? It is 31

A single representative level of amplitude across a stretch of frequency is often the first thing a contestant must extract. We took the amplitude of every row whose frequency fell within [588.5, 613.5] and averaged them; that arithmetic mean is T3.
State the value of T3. 29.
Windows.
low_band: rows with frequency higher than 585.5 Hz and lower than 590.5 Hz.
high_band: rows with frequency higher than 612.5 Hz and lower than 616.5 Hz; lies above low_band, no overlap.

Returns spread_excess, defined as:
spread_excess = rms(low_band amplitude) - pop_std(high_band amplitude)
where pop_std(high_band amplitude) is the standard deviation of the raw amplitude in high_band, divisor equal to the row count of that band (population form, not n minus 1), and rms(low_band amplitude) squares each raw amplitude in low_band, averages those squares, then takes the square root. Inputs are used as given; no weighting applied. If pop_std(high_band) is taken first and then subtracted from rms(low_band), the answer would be 25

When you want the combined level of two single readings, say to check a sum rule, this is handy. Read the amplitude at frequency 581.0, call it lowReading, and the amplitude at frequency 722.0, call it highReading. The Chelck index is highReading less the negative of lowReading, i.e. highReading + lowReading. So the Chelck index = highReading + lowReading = 56.2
